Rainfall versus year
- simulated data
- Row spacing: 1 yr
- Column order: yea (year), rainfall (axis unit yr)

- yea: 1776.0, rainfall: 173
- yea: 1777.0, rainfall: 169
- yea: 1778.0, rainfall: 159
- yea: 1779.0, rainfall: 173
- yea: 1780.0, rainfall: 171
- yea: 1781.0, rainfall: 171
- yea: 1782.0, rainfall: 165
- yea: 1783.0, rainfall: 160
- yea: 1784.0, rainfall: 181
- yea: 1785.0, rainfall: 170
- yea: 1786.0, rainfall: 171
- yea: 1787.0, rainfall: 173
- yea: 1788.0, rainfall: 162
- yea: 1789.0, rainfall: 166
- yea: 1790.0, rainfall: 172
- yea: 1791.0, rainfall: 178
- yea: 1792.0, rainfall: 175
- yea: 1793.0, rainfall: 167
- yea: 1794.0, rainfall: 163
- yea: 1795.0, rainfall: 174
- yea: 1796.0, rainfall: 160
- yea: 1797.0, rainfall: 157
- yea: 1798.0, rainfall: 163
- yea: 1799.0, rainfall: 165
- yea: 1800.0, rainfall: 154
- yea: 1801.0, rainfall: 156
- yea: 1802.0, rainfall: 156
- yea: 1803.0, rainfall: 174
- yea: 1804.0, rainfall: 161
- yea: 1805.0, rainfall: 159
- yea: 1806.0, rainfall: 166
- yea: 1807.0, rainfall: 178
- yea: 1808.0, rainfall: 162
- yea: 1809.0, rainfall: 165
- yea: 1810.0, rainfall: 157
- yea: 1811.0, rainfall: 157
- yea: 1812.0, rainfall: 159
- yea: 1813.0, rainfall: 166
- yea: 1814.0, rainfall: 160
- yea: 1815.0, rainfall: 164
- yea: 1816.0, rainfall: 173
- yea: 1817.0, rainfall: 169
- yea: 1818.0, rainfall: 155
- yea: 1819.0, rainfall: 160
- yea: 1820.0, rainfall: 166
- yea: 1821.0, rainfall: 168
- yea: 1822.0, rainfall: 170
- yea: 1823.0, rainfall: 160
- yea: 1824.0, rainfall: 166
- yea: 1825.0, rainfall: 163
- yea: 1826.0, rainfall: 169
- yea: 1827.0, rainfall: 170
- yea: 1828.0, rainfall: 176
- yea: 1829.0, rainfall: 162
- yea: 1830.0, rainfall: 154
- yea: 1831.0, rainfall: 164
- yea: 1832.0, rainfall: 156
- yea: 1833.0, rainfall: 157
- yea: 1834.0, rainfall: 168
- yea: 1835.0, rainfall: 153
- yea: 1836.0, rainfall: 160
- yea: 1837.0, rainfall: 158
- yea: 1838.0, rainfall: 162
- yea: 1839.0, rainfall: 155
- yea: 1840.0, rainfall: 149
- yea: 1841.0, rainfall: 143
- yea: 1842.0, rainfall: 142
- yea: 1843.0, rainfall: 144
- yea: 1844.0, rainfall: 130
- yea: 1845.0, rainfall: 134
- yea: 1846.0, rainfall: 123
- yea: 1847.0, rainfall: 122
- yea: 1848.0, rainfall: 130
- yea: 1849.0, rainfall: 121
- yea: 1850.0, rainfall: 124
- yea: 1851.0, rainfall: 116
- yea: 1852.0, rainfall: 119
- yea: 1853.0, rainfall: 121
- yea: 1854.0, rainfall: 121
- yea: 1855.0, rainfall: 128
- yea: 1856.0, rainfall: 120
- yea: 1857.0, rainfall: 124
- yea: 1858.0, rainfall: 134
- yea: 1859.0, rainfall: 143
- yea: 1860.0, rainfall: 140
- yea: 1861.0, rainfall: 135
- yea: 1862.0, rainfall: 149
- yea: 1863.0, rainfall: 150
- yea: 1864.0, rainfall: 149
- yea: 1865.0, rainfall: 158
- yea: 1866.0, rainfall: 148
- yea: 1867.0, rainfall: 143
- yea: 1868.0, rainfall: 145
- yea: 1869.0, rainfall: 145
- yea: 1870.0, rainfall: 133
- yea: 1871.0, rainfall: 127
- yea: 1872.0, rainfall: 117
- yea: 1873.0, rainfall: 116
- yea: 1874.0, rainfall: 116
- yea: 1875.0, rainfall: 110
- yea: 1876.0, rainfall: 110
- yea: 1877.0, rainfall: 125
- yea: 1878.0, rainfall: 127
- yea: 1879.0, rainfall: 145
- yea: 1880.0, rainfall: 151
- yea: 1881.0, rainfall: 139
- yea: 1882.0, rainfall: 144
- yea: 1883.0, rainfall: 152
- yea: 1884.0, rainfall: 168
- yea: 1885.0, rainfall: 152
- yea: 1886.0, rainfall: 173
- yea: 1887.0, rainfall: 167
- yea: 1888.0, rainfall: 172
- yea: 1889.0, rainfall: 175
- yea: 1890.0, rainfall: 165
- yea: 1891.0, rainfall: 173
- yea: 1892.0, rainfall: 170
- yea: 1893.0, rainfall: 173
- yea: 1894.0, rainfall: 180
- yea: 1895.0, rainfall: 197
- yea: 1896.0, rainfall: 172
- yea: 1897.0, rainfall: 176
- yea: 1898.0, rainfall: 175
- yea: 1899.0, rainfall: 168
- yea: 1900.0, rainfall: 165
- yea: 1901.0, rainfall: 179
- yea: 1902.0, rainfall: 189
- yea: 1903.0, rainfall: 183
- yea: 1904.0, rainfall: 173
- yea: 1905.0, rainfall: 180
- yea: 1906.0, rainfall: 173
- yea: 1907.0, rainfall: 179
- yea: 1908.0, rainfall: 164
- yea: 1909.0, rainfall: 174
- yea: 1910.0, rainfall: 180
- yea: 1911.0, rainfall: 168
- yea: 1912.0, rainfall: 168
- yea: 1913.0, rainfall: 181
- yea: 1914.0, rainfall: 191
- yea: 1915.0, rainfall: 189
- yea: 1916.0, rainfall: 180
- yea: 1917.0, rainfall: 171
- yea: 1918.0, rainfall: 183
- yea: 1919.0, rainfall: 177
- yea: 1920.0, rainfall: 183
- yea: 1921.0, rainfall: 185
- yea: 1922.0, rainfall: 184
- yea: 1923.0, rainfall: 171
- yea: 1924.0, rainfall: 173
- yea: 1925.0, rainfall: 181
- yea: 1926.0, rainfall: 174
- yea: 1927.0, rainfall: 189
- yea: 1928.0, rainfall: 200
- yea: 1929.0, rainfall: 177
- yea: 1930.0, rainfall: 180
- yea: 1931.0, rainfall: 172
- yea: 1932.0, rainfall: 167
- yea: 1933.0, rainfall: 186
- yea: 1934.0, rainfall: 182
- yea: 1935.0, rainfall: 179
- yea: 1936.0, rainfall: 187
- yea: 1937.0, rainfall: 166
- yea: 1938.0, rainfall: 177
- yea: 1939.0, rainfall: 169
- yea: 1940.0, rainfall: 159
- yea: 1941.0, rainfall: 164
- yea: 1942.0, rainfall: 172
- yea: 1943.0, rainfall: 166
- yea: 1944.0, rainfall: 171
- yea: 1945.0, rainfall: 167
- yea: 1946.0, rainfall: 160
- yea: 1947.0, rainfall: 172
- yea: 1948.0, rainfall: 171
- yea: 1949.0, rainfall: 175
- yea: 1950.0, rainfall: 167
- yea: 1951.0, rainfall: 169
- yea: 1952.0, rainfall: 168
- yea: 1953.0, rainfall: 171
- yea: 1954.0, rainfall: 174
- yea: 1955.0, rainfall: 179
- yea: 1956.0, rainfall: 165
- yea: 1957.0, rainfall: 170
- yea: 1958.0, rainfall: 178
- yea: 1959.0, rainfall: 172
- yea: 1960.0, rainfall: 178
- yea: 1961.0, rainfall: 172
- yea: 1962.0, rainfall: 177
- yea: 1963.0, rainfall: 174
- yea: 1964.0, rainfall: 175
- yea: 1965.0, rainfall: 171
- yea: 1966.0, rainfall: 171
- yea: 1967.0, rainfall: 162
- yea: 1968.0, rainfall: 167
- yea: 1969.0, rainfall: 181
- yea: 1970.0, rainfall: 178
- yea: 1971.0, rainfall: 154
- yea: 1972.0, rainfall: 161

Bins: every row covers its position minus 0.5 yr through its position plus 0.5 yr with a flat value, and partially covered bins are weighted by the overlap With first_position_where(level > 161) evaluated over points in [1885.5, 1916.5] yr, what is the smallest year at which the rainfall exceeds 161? 1886.0 yr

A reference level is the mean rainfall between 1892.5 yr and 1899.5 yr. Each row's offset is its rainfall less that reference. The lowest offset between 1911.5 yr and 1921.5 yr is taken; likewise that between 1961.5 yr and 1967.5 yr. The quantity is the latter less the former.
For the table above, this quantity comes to -6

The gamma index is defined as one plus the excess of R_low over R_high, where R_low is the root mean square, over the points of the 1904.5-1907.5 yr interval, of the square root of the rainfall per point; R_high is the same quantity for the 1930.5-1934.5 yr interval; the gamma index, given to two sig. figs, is 1.0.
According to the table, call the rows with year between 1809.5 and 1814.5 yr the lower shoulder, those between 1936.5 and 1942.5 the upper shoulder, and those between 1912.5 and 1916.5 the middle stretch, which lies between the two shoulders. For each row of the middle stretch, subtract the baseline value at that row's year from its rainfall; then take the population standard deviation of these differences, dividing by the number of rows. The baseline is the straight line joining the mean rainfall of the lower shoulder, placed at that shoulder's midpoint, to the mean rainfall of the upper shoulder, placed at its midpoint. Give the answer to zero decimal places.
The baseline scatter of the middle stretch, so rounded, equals 5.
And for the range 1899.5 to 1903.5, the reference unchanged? 9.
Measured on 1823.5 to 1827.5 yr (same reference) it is 3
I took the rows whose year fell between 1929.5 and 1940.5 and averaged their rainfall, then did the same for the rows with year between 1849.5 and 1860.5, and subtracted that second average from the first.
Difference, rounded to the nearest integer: 49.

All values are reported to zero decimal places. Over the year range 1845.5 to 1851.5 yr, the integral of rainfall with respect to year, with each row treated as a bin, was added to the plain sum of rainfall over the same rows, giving 1472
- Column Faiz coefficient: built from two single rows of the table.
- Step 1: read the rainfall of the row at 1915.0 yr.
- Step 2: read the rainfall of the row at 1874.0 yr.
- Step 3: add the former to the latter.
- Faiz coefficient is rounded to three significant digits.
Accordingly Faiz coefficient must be 305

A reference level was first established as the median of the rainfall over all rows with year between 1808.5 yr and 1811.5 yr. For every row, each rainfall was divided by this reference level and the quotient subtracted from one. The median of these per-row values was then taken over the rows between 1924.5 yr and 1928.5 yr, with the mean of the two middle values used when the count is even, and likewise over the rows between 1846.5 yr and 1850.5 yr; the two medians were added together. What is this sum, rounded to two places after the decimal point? 0.04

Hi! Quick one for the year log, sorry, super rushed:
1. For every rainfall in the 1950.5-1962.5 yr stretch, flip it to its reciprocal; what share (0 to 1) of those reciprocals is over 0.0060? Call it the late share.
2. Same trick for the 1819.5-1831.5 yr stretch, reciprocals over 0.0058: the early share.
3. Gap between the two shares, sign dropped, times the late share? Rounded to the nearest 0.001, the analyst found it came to 0.069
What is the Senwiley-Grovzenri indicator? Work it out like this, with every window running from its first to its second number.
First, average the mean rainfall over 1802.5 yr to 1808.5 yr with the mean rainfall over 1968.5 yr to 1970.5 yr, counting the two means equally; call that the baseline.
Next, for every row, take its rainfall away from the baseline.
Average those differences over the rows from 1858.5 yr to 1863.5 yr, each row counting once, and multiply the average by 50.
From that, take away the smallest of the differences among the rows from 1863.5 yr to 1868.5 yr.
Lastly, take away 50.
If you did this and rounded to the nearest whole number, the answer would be 1419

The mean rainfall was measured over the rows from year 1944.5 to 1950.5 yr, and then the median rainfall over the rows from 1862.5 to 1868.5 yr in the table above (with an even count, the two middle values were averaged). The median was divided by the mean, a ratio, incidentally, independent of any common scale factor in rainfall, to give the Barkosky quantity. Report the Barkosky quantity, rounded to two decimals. 0.88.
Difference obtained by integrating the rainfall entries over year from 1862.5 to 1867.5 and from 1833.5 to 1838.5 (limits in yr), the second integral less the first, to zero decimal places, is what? 53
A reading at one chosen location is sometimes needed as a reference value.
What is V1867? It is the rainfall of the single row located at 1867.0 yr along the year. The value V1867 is 143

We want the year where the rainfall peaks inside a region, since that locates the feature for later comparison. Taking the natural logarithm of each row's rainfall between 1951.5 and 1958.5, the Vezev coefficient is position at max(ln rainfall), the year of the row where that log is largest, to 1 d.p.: 1955.0 yr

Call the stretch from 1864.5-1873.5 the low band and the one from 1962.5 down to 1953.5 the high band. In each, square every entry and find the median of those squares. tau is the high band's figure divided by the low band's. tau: 1.48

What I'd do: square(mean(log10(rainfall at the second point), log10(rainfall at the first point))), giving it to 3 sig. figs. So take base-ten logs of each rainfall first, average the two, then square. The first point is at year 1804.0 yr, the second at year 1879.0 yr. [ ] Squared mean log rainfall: 4.77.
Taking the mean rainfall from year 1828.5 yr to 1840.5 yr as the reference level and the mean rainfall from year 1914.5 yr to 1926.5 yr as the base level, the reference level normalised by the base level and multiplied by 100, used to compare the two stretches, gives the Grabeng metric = 88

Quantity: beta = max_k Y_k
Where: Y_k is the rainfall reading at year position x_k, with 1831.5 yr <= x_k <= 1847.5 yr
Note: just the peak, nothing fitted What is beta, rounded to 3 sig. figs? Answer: 168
